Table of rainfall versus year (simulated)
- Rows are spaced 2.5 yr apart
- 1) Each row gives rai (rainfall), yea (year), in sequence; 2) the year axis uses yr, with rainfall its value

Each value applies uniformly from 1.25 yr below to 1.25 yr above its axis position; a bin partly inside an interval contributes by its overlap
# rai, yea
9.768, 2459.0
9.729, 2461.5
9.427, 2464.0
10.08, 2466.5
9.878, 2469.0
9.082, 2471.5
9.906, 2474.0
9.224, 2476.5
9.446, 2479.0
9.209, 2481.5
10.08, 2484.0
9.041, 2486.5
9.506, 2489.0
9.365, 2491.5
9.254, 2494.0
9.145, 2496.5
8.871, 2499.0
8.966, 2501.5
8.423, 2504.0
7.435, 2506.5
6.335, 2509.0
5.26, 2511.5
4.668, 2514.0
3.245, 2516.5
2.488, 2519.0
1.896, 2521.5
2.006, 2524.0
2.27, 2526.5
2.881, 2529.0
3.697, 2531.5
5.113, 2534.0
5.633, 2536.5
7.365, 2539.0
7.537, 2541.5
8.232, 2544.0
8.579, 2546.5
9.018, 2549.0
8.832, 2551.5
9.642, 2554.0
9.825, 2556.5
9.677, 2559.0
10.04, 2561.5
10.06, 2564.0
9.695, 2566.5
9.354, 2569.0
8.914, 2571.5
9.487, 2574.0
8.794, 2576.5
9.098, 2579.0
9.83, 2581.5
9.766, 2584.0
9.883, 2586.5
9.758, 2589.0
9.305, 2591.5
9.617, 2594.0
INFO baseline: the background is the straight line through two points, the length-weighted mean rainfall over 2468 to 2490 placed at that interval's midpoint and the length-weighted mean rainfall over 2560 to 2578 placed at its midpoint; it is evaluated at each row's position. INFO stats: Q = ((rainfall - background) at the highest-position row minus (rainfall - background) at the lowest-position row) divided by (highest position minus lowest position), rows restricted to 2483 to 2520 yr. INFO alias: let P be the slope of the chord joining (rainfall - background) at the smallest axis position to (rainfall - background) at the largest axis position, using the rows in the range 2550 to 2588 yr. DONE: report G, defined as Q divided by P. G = -7.2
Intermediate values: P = 0.03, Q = -0.22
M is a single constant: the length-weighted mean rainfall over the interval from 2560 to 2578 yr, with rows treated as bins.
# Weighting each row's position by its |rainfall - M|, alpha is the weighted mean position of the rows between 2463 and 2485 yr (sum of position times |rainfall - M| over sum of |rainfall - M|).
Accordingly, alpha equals 2474.3 yr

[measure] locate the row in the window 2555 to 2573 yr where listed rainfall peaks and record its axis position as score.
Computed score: 2564.0 yr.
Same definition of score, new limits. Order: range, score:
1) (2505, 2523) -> 2506.5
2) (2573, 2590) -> 2586.5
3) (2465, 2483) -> 2466.5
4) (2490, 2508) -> 2491.5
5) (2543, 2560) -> 2556.5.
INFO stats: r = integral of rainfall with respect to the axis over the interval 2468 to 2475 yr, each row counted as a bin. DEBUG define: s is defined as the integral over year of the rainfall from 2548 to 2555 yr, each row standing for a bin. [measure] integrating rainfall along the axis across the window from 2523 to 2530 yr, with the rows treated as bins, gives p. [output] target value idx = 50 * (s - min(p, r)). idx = 2370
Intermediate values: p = 17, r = 67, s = 64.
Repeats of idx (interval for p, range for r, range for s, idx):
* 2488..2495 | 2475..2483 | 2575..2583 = 425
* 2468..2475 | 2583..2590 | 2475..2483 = 374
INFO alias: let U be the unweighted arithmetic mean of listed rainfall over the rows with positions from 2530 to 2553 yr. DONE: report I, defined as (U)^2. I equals 51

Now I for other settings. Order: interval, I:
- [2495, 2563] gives 43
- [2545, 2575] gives 89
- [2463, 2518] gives 71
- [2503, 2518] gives 35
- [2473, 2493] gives 90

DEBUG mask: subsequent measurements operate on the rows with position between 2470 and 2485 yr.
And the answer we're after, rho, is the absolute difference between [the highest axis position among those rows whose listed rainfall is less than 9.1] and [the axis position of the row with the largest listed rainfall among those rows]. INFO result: 12.5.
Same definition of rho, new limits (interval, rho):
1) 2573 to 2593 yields 7.5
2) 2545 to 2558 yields 5.0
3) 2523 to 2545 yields 0.0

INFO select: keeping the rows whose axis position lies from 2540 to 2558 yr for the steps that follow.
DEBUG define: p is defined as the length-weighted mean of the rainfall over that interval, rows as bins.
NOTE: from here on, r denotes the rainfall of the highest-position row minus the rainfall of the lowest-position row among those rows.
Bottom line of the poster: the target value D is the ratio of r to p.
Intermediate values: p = 8.8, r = 2.3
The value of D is 0.26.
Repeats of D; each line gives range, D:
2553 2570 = -0.03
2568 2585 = 0.04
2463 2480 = 0.00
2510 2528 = -0.95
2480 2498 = -0.01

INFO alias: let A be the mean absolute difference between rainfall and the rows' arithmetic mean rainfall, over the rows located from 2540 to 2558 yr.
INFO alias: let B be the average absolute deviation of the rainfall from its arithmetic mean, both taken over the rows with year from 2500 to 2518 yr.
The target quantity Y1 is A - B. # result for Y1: -1.1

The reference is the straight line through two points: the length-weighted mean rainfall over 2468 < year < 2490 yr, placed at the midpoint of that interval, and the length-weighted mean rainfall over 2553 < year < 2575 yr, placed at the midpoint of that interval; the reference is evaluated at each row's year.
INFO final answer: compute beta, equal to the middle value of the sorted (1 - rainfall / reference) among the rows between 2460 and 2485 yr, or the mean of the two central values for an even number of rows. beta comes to -0.01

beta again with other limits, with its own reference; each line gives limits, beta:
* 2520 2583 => 0.08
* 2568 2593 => 0.02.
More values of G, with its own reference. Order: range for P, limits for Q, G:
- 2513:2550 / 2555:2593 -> -0.1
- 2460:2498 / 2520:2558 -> -13.6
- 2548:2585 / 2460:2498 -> -0.8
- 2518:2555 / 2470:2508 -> -0.2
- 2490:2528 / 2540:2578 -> -0.2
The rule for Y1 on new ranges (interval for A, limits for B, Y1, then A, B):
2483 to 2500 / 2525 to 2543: -1.4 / 0.28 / 1.7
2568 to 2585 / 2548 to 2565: 0.0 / 0.33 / 0.4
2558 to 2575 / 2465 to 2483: 0.0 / 0.30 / 0.3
